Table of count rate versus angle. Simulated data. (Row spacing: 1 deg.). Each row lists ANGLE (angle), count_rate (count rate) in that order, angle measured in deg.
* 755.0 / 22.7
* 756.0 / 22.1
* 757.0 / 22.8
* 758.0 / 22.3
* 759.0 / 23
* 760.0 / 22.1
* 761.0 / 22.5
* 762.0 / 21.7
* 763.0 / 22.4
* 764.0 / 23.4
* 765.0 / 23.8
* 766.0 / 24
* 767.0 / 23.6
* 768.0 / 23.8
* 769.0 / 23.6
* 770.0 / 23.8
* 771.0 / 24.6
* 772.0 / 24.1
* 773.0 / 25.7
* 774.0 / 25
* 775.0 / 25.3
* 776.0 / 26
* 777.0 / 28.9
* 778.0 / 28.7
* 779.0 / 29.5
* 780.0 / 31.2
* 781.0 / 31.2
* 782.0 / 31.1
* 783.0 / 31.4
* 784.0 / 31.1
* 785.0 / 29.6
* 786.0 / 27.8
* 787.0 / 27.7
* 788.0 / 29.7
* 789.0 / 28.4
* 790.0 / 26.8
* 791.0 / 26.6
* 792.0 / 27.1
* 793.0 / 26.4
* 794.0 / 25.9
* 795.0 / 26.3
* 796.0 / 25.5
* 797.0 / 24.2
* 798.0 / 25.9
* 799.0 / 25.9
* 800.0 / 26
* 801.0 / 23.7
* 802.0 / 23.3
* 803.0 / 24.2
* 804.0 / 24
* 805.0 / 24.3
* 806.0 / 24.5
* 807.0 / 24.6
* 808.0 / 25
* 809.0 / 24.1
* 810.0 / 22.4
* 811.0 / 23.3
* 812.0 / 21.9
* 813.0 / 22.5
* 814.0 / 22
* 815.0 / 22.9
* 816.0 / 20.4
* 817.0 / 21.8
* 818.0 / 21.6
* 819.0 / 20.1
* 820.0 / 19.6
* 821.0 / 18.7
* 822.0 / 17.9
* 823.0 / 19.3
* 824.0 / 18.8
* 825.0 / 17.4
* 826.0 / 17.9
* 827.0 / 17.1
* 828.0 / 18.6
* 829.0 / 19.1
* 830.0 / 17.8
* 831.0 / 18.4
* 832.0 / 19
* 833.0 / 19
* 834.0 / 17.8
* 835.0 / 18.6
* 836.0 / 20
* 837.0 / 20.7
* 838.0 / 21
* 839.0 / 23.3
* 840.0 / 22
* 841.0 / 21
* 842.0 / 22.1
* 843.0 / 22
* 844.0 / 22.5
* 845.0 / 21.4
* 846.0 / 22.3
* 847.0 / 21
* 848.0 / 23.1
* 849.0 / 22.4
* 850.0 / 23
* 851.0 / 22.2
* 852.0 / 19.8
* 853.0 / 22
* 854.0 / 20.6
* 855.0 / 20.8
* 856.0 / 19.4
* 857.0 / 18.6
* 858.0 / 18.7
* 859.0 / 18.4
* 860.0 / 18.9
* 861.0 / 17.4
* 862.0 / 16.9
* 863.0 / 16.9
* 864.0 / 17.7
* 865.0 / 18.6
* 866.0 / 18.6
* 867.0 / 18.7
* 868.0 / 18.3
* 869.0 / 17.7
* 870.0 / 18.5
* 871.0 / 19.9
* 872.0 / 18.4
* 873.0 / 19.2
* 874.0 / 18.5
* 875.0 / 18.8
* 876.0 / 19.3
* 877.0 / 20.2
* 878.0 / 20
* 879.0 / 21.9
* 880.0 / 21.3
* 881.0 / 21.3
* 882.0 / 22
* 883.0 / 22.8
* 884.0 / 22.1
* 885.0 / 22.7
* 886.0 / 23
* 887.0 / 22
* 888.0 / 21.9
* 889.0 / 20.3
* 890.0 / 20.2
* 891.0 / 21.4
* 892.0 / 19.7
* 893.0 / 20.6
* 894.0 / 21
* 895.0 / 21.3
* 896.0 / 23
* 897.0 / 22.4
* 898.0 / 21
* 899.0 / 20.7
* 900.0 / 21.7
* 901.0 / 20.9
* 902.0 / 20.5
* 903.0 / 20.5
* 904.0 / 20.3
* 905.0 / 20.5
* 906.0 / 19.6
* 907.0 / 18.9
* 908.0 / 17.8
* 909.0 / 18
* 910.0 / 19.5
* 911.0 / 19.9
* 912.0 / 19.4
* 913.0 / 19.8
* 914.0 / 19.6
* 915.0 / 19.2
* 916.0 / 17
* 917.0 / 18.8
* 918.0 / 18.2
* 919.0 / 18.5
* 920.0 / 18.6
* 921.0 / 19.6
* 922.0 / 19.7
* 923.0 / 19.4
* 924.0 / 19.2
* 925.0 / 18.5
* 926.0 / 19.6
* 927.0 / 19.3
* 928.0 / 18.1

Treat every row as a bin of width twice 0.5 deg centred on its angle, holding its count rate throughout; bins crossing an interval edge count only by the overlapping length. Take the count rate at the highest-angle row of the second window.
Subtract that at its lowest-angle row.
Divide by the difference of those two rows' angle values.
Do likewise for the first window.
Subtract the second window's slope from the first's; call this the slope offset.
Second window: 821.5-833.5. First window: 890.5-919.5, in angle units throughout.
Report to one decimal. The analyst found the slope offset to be -0.2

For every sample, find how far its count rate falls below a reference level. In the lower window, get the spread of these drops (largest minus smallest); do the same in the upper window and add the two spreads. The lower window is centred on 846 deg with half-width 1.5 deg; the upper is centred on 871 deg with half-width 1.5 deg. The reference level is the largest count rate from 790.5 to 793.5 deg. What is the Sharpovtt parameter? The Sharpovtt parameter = 2.8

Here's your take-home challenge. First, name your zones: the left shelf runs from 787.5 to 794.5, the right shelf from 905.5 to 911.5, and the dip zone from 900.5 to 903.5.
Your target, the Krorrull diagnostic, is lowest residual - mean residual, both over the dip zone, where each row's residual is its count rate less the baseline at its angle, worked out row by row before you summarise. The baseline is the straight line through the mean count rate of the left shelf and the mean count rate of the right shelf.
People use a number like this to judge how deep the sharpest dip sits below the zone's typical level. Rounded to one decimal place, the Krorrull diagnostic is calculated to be -0.1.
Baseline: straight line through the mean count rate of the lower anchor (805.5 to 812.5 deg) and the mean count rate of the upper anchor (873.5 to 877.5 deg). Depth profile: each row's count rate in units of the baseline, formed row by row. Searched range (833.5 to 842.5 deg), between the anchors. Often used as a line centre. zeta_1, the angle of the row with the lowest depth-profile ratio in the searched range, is 834.0 deg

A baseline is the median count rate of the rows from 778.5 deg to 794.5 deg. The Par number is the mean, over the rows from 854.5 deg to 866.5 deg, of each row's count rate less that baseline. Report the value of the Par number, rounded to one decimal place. -10.5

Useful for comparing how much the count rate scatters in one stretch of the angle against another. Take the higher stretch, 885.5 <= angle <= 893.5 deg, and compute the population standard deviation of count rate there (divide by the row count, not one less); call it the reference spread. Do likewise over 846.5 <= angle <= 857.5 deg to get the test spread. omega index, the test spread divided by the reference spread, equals 1.4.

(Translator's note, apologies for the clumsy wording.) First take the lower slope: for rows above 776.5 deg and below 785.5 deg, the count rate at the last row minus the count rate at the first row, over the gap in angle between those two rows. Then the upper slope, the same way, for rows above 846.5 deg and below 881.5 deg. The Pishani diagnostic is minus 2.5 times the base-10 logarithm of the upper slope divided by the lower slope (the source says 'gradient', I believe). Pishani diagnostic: 2.5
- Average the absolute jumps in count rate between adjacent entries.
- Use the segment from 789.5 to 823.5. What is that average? 0.82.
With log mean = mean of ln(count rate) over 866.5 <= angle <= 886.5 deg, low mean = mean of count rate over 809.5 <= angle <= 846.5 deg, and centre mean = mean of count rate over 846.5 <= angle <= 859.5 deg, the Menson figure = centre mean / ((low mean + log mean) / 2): 1.78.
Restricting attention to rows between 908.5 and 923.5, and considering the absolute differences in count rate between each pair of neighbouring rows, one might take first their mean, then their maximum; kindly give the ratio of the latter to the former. 3.1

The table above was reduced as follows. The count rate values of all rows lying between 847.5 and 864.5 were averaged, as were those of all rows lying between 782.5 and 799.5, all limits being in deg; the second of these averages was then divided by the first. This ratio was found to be 1.38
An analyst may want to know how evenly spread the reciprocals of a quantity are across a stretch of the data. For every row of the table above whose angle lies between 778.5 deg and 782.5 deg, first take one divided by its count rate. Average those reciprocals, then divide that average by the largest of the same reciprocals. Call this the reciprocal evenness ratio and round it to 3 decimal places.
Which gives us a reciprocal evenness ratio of 0.960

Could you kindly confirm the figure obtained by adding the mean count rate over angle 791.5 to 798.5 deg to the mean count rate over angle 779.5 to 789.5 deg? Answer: 55.8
